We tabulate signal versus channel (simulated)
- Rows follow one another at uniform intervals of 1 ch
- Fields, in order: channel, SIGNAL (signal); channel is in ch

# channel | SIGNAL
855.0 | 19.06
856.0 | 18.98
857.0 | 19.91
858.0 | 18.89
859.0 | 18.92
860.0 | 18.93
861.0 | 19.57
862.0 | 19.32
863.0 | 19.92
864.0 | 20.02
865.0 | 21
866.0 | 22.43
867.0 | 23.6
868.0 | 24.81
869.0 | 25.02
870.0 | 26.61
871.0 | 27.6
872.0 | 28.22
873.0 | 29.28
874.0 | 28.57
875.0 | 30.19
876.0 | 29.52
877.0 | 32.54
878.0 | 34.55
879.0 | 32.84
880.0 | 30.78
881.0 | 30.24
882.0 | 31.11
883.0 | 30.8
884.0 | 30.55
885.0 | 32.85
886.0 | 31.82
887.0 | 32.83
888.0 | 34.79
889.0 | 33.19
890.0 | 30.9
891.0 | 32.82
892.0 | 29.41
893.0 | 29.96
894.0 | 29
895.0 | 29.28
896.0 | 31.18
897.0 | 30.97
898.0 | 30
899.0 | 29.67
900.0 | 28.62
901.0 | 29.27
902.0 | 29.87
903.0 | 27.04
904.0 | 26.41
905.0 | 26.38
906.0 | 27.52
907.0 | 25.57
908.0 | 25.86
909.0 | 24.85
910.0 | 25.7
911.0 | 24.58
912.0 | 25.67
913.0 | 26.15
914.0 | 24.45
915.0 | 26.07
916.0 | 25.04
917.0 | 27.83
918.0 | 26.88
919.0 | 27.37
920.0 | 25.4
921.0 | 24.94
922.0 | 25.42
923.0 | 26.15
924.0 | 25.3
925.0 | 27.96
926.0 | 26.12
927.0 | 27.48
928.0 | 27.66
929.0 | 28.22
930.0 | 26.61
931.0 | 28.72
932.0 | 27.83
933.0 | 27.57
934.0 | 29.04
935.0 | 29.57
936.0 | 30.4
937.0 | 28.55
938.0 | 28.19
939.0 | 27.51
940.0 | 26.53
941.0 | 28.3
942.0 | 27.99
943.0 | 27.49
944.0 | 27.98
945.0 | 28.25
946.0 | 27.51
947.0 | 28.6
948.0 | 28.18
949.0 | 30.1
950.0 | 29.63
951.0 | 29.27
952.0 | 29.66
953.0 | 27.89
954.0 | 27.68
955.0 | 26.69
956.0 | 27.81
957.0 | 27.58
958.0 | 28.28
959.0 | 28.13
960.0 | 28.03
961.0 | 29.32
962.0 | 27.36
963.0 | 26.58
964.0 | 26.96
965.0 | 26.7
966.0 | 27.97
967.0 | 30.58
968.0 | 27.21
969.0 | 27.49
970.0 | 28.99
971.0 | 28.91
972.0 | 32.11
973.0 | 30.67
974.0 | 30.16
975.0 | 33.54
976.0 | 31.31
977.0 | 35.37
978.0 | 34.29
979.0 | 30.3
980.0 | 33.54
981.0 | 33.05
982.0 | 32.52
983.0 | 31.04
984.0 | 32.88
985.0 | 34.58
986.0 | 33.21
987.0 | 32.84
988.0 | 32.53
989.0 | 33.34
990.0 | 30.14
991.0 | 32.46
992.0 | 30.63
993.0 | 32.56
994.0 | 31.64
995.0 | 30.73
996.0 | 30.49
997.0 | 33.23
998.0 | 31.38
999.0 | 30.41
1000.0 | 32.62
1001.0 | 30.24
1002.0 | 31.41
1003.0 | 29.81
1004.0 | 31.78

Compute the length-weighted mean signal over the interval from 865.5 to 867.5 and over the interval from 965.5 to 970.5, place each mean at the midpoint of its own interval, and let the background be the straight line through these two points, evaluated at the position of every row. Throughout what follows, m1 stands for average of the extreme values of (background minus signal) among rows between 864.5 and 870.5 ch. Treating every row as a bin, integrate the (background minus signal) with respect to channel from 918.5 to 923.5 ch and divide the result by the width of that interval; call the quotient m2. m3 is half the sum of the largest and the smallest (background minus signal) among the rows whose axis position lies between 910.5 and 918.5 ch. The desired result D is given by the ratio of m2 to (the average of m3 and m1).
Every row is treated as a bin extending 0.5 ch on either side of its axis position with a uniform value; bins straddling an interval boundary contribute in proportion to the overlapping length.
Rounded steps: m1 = -0.7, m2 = 0.1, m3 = -0.5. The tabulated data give -0.1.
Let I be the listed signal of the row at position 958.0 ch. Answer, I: 28.28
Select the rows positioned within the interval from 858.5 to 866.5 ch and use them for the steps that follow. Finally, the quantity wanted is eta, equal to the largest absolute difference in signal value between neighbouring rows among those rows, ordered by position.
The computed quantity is 1.4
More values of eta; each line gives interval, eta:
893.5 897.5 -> 1.9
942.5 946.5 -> 0.7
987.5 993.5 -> 3.2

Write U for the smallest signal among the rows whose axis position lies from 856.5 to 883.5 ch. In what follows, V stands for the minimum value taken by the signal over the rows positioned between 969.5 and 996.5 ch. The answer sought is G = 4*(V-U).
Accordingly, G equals 40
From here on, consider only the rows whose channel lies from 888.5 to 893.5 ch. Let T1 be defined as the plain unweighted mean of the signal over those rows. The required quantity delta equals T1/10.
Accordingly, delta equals 3.13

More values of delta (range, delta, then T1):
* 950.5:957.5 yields 2.81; 28.1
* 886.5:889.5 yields 3.36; 33.6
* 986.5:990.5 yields 3.22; 32.2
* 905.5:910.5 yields 2.59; 25.9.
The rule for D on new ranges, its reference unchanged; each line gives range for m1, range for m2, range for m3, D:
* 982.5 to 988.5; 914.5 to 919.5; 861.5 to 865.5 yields 2.3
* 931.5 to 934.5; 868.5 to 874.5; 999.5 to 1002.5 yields 2.9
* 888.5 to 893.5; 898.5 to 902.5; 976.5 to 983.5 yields 0.8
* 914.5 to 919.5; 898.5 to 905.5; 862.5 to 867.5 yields -15.1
